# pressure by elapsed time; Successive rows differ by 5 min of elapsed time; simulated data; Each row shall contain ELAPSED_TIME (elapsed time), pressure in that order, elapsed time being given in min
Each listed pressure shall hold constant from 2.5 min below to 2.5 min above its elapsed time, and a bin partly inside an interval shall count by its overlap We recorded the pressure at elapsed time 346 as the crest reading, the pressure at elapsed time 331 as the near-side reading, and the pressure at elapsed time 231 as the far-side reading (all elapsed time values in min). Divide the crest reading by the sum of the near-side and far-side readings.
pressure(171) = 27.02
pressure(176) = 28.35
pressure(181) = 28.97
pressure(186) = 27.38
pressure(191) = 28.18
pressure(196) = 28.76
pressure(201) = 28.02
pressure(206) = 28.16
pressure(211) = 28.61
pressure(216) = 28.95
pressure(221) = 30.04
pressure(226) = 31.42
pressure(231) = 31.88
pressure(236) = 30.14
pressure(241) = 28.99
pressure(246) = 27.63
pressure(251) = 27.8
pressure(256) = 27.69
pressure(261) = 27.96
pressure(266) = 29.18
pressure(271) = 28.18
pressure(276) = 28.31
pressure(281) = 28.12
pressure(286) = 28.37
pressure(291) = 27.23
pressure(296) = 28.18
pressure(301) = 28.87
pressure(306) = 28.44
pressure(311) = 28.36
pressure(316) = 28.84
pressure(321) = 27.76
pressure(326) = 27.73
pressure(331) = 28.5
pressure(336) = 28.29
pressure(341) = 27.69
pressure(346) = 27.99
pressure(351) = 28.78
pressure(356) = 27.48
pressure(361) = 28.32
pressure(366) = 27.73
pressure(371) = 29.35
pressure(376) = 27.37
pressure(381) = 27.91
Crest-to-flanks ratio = 0.464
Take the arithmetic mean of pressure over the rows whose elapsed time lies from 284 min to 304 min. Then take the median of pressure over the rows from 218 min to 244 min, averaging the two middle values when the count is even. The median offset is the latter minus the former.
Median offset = 2.0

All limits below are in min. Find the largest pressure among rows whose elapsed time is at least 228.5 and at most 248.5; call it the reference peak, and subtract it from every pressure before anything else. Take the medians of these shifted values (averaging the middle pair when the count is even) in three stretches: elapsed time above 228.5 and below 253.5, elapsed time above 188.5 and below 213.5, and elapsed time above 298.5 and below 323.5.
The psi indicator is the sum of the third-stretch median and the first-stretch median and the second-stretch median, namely -10.0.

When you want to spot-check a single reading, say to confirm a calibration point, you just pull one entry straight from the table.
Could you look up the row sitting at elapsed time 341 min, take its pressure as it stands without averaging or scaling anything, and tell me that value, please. 27.69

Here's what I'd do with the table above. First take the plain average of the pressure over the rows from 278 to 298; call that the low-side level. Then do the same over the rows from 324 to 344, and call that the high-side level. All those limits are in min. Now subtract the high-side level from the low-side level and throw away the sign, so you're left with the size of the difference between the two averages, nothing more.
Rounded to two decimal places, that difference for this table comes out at 0.08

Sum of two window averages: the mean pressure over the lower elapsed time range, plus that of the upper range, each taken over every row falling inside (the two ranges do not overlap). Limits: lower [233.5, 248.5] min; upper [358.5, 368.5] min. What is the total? 56.9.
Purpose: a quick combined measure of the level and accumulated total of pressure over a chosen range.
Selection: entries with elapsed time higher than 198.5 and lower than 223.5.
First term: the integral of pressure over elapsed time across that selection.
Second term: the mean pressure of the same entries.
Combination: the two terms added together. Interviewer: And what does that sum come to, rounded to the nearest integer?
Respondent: 748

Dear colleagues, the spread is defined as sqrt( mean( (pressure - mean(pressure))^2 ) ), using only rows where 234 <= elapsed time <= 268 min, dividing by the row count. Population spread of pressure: 0.89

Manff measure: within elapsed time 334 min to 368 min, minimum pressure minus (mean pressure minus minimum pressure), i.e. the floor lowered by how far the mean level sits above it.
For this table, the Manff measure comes 26.9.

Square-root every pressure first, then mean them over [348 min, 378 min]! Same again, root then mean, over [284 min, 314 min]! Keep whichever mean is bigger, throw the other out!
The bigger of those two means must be 5.31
